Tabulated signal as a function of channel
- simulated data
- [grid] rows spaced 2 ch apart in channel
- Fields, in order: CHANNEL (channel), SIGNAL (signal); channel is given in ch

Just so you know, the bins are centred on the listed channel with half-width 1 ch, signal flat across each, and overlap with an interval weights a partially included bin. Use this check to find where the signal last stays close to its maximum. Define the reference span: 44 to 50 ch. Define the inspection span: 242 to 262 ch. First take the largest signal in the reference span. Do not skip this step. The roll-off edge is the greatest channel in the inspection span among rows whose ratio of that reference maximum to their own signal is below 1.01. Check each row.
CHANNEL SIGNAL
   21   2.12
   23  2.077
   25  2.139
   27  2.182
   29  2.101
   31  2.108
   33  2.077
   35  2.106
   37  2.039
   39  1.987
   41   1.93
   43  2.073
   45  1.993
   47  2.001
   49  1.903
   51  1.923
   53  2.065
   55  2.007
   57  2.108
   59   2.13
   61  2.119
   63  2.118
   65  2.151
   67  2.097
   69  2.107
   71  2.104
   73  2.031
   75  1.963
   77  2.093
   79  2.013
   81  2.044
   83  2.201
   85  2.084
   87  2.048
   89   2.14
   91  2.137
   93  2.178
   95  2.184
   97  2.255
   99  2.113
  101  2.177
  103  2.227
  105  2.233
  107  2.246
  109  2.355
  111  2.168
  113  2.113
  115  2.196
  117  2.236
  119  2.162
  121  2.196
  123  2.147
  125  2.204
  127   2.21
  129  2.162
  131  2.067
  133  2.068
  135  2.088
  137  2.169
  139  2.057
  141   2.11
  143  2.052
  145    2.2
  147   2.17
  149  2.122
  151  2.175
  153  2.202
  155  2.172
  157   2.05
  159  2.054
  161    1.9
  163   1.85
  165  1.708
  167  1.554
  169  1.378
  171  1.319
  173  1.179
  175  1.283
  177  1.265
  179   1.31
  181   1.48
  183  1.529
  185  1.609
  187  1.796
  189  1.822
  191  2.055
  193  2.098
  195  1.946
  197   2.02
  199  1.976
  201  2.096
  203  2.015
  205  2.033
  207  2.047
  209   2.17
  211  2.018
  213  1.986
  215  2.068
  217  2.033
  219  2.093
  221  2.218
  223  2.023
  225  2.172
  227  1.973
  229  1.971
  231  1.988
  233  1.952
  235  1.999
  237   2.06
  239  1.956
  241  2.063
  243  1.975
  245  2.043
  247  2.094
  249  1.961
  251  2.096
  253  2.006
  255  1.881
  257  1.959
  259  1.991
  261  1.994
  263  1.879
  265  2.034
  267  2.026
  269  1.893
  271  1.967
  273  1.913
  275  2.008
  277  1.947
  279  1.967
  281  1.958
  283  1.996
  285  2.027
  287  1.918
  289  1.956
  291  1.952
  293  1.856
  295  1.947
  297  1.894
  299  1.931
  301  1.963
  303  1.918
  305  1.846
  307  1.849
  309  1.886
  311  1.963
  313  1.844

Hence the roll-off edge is 261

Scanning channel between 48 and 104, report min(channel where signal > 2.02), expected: 53 ch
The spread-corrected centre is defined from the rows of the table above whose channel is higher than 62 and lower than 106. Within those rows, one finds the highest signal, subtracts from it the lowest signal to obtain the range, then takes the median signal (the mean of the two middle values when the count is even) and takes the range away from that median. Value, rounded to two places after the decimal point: 1.82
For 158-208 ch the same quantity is 0.90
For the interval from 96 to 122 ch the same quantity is 1.95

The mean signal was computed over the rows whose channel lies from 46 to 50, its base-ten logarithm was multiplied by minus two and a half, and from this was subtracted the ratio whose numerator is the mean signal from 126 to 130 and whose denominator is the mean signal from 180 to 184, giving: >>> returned -2.18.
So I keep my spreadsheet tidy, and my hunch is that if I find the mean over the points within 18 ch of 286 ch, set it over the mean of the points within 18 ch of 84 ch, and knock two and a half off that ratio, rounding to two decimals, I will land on -1.58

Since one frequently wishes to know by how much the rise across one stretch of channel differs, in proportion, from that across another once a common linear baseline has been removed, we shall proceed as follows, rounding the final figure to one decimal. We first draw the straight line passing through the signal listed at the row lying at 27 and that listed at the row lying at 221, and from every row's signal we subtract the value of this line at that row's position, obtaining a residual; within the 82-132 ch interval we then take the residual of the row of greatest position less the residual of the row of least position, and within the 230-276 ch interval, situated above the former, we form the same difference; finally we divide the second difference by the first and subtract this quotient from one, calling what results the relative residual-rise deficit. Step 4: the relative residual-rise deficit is 1.1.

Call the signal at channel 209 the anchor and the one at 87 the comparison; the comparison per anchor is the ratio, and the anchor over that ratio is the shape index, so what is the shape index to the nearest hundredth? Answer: 2.30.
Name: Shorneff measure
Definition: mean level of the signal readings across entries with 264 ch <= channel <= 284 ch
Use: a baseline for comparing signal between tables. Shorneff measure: 1.97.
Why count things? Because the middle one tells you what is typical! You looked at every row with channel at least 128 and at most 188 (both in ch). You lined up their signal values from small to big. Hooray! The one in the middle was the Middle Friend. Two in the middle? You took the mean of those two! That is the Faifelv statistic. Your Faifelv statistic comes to 2.05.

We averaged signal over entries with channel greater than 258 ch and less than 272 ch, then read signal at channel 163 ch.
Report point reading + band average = 3.82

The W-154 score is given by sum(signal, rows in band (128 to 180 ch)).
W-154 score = 49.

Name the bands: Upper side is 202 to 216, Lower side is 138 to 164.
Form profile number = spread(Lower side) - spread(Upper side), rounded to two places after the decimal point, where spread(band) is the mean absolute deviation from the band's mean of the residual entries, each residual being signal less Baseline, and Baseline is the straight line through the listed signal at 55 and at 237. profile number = 0.05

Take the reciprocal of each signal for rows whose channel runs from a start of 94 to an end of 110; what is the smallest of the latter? 0.425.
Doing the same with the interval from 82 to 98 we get 0.443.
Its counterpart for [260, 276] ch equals 0.492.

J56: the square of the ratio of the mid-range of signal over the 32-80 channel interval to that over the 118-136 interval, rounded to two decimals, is 0.90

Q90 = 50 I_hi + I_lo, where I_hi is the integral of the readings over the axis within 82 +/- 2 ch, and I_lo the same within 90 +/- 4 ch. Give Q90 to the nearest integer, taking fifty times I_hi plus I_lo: 442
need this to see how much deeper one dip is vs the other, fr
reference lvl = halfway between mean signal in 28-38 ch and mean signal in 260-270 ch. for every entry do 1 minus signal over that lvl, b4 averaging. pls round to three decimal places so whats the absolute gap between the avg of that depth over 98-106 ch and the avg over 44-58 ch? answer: 0.093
